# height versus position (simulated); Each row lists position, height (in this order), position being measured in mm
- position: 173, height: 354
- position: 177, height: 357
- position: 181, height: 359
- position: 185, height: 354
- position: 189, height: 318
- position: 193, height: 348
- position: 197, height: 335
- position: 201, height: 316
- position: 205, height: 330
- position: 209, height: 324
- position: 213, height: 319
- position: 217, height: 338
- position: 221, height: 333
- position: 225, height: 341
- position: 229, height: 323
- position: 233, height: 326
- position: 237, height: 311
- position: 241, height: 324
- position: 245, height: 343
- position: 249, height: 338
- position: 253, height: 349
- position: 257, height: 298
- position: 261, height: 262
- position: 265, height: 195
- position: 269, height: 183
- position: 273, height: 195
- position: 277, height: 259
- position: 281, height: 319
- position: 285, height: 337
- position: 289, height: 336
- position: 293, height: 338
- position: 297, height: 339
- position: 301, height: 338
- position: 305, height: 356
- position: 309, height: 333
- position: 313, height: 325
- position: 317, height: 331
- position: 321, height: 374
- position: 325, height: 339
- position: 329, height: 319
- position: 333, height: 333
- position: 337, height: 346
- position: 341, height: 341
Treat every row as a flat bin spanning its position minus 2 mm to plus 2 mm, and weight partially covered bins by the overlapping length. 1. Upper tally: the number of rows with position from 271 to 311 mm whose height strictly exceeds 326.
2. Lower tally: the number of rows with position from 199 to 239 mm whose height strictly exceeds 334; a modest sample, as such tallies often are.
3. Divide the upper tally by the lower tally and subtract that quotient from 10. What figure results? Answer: 6.5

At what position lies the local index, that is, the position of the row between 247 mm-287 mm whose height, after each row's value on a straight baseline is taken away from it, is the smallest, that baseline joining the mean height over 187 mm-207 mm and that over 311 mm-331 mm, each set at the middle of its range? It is 269 mm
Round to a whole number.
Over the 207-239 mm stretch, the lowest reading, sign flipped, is -311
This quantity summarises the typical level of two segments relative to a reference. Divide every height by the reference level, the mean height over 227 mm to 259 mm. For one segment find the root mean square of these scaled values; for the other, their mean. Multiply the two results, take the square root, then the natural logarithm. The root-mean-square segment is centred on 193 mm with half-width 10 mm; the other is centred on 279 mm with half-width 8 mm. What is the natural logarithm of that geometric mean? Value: -0.069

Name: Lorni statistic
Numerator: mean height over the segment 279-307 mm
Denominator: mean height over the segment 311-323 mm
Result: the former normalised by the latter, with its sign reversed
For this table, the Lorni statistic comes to -0.98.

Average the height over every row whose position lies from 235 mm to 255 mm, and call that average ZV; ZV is 333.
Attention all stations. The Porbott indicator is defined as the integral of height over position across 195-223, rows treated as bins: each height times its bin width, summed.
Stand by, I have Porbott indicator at 9180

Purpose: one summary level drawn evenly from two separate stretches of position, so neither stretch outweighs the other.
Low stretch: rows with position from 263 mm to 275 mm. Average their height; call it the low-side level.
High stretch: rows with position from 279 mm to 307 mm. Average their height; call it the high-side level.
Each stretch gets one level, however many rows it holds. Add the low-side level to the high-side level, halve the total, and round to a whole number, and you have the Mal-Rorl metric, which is 264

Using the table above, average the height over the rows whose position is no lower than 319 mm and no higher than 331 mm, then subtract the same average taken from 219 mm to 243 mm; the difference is 18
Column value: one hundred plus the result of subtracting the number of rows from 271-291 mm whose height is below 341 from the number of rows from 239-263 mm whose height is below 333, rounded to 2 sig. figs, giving 98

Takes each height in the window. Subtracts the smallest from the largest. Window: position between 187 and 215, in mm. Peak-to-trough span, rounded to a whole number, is 32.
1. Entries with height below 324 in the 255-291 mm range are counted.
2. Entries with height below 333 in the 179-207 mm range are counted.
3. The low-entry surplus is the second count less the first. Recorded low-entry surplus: -4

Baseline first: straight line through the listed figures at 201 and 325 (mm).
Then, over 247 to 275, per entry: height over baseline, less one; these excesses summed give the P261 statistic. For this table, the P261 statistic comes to -1.4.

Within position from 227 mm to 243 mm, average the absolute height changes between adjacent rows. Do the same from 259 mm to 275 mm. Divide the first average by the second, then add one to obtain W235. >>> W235 1.3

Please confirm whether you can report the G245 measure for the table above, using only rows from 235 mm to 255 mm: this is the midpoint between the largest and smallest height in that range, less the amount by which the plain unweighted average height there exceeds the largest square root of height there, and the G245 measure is 16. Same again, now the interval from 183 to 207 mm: 20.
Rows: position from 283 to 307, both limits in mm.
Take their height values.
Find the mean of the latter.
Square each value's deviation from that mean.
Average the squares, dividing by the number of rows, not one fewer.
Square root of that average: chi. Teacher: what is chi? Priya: 7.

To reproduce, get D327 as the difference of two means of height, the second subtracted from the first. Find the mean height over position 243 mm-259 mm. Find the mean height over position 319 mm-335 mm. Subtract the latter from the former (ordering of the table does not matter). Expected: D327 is -9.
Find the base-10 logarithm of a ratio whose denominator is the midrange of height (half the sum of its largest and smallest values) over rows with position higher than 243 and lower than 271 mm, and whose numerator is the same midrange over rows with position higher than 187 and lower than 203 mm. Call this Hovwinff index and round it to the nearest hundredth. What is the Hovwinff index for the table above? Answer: 0.10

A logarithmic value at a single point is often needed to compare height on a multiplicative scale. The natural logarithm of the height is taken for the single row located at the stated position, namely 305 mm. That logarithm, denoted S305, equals 5.875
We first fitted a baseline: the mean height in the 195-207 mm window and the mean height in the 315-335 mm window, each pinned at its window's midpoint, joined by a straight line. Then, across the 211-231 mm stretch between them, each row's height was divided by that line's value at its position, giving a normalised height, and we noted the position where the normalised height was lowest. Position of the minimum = 213 mm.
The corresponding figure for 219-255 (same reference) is 237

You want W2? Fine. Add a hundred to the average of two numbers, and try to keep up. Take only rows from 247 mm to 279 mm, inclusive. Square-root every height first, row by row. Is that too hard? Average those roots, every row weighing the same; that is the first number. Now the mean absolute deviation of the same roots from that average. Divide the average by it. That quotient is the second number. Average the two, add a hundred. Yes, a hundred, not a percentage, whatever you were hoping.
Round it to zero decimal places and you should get 113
